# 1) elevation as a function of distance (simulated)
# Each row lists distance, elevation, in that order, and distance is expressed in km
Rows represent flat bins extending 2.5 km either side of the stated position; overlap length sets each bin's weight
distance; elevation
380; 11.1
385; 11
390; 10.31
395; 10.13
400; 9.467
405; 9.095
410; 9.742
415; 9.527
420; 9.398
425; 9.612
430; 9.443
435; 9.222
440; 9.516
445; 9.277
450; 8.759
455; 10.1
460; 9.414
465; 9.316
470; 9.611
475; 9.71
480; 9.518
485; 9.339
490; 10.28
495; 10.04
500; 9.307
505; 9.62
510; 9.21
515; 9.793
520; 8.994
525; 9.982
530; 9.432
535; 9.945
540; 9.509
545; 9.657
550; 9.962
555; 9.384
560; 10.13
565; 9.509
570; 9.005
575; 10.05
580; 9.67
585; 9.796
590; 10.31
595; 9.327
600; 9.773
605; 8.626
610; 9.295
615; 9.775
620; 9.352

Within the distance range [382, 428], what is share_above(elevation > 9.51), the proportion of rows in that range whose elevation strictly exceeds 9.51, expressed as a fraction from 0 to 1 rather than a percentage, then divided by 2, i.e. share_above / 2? 0.33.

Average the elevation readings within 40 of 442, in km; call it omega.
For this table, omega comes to 9.45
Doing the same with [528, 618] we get 9.62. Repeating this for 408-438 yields 9.49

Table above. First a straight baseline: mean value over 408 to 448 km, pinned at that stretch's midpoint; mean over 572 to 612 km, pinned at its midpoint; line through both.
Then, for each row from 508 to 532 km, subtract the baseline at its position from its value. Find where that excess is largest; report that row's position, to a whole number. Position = 525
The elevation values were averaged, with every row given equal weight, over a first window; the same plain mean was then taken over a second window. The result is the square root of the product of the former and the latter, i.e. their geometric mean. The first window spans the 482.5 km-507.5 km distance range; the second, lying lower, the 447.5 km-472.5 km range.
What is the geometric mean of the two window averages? 9.58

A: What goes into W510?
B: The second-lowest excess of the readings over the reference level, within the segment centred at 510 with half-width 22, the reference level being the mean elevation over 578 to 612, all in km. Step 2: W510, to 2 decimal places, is -0.33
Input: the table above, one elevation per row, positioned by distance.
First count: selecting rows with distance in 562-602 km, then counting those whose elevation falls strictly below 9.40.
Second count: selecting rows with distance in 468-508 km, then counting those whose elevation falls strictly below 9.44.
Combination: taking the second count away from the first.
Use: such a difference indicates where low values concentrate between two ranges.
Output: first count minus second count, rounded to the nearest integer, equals 0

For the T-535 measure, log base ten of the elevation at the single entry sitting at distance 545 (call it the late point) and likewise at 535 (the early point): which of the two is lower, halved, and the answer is 0.492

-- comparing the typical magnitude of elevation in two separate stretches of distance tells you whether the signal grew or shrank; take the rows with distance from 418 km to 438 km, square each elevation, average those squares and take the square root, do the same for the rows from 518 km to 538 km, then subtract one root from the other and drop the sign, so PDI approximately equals 0.18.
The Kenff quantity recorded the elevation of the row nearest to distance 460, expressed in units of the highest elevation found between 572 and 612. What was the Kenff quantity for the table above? 0.913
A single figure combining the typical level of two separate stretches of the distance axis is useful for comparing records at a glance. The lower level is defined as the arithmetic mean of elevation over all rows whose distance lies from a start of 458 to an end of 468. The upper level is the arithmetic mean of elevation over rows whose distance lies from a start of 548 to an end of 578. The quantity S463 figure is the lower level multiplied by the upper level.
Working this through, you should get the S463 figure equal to 90.6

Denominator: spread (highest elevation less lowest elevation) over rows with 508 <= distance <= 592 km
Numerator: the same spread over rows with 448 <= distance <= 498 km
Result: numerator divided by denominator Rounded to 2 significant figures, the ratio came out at 1.2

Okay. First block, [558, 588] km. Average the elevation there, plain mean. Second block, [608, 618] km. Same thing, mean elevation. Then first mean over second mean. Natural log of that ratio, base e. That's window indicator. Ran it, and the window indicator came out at 0.016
